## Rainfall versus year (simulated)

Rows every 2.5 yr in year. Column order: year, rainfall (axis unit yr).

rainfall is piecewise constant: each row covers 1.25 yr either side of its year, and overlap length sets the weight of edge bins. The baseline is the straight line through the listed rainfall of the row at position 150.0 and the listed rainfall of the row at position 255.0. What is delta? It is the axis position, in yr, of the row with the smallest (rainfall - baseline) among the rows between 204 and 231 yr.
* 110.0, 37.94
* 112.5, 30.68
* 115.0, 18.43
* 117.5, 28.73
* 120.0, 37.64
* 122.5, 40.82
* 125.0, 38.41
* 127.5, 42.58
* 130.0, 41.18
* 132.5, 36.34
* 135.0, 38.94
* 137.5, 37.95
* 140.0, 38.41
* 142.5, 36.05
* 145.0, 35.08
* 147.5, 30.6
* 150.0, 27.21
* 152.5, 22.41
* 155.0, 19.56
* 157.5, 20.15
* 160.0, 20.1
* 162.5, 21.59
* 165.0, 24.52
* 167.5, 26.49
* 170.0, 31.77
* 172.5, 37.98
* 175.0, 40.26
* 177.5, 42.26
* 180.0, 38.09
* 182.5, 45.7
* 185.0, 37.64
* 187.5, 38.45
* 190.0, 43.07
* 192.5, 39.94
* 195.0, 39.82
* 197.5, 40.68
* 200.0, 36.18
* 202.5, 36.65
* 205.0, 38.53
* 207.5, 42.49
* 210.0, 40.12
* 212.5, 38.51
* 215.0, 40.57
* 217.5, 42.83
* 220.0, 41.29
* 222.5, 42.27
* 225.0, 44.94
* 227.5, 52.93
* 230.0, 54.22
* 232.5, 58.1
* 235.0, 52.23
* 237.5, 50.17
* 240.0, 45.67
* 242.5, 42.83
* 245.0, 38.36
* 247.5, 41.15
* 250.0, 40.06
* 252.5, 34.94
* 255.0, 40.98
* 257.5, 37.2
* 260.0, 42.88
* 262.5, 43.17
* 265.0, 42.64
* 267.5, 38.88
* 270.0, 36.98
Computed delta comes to 212.5 yr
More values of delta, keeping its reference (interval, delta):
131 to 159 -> 155.0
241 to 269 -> 252.5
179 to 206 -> 200.0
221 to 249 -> 245.0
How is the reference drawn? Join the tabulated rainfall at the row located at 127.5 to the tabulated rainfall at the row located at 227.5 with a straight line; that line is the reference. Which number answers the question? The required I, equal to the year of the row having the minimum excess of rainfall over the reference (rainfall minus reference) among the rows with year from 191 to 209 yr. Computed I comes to 200.0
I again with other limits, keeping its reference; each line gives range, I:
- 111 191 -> 155.0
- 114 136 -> 115.0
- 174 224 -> 200.0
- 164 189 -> 165.0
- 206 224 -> 212.5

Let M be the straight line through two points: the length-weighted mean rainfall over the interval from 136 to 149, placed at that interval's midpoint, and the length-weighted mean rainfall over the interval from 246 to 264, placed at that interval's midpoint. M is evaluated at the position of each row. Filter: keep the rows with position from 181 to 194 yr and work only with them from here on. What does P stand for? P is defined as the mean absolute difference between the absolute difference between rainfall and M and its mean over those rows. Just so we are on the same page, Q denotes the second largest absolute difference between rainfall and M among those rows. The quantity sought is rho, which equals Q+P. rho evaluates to 8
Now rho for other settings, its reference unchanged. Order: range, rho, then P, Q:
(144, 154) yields 13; 4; 9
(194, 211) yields 4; 1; 3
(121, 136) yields 8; 2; 6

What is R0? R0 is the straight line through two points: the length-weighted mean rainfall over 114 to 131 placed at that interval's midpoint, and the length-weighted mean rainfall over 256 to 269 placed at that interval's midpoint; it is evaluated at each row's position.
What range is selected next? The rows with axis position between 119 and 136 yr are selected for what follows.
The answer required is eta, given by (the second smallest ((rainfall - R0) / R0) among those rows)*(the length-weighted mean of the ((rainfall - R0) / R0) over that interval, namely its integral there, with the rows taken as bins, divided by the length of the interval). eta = 0.006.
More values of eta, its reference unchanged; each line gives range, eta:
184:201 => 0.000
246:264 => 0.001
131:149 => 0.000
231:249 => 0.004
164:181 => 0.023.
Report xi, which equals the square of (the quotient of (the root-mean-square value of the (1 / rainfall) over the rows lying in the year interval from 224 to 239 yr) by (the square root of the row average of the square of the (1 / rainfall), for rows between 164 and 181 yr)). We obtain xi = 0.4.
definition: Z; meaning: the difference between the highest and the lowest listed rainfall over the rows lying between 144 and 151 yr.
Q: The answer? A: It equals 7.9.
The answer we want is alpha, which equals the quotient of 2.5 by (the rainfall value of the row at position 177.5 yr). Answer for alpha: 0.0592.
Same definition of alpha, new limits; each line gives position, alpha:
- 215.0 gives 0.0616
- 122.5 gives 0.0612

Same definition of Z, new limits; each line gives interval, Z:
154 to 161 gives 0.6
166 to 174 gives 11.5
